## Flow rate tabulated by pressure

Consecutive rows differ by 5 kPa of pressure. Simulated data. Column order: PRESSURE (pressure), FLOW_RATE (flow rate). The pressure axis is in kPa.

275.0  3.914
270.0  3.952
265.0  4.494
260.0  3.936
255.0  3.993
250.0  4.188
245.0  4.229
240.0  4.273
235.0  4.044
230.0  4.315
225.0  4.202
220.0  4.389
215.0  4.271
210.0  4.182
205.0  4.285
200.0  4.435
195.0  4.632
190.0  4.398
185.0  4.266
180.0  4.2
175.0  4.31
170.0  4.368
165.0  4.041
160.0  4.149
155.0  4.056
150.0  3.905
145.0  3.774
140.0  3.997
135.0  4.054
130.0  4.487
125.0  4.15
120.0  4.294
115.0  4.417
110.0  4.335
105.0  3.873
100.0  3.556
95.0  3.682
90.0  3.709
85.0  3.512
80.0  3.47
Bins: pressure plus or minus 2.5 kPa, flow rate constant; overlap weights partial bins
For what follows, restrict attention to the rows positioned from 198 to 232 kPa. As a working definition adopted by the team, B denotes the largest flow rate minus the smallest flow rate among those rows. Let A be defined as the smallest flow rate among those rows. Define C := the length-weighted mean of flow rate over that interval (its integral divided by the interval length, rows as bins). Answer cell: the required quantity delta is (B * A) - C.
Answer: -3.2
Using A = 4.182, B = 0.3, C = 4.29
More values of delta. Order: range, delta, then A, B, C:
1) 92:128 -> -1.0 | 3.556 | 0.9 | 4.05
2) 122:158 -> -1.4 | 3.774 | 0.7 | 4.06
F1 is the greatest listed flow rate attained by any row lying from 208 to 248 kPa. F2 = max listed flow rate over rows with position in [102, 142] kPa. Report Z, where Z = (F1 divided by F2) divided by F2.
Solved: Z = 0.218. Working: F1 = 4.389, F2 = 4.487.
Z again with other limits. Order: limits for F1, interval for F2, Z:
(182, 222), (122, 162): 0.230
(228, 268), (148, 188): 0.236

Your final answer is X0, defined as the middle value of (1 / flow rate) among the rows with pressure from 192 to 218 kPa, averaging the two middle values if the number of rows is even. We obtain 0.233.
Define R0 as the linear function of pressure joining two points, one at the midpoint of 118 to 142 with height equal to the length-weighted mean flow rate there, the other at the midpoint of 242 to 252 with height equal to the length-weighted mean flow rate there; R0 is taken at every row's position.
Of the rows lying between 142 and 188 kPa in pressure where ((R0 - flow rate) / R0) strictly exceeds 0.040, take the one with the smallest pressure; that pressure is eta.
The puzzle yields 145.0 kPa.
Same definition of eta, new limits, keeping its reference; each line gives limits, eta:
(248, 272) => 255.0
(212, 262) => 255.0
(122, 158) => 140.0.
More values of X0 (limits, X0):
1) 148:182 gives 0.241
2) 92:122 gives 0.246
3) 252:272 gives 0.252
